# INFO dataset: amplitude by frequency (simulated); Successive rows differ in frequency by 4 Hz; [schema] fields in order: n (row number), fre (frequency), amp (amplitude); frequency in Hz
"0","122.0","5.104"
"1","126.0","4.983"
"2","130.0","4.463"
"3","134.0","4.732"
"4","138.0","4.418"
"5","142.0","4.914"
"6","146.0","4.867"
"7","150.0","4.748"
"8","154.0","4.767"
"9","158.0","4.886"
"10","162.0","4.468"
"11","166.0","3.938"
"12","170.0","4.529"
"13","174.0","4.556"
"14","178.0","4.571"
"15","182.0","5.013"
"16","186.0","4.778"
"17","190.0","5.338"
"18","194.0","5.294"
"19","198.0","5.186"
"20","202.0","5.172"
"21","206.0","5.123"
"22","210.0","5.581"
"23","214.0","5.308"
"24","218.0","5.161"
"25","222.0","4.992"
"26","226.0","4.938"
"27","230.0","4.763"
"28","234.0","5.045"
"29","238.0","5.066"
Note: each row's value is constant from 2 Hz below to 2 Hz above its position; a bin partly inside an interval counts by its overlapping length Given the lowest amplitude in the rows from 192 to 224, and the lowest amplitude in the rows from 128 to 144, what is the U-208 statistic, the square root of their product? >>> 4.70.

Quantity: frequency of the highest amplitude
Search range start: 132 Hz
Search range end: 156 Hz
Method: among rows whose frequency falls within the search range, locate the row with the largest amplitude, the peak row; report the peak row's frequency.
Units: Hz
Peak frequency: 142.0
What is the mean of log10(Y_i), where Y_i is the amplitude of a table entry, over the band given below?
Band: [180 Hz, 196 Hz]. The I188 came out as 0.708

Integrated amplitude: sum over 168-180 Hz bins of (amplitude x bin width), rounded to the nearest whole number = 55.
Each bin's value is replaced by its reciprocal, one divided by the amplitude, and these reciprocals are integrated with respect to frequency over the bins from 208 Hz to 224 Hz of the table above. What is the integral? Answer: 3.0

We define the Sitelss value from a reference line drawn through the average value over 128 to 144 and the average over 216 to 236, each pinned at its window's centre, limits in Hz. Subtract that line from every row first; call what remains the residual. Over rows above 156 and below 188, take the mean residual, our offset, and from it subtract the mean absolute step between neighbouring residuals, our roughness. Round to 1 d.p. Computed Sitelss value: -0.5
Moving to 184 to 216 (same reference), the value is 0.1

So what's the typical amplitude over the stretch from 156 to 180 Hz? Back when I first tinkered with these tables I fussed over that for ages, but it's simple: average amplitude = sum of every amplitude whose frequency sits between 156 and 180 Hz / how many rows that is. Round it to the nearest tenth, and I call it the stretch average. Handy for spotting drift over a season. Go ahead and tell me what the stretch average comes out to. 4.5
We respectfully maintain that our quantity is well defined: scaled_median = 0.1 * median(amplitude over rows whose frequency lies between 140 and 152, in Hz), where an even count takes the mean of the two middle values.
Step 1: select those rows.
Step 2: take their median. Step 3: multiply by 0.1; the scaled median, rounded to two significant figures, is 0.49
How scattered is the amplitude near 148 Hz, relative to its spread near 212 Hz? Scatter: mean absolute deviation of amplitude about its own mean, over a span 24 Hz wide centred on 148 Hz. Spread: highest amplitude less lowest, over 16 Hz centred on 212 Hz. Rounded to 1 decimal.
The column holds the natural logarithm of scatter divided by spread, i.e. -1.3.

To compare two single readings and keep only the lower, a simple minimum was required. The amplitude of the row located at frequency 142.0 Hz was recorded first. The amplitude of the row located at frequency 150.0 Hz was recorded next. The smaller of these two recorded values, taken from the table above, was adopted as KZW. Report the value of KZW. 4.7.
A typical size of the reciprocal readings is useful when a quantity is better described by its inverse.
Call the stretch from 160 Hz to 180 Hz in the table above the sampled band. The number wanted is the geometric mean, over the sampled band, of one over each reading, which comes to 0.227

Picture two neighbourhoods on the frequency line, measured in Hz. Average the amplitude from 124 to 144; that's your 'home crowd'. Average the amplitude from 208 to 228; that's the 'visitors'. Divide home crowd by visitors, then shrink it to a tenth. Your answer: 0.090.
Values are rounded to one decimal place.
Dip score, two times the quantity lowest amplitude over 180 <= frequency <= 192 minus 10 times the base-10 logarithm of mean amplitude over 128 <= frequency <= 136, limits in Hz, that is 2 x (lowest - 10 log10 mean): -3.7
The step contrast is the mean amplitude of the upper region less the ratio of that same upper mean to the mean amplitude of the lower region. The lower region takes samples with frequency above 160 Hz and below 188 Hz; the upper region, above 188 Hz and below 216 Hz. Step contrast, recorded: 4.12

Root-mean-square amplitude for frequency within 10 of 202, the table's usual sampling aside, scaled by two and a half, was 13.2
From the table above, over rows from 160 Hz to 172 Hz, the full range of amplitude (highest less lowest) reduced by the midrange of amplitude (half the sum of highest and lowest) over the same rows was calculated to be -3.64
